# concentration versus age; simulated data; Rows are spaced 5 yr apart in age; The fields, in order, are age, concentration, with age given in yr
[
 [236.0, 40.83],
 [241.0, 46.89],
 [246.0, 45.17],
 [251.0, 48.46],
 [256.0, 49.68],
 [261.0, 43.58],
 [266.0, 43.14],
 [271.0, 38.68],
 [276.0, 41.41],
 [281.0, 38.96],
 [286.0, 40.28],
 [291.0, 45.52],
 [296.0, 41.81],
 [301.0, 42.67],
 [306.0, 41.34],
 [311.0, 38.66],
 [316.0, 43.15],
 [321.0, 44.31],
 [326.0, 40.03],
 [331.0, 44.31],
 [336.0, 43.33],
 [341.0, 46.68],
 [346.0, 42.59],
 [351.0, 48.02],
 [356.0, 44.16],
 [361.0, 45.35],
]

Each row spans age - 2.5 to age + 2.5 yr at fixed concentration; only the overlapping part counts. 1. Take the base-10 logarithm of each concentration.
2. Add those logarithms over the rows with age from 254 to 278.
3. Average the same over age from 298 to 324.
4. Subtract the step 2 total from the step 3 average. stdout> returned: -6.55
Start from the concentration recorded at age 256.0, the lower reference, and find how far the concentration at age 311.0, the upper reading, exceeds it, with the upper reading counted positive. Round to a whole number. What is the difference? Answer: -11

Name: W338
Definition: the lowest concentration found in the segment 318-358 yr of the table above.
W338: 40.03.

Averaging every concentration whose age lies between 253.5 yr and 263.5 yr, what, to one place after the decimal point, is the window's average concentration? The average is 46.6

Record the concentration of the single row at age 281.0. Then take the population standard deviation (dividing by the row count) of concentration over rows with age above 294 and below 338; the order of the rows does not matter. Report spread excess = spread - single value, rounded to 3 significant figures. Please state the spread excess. -37.2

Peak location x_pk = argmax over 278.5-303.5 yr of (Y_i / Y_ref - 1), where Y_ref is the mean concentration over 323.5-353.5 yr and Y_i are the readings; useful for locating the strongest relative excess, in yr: 291.0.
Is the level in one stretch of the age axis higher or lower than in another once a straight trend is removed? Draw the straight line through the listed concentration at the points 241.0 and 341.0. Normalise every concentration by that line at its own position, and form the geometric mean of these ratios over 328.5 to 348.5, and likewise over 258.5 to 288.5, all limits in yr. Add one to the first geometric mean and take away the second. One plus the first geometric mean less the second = 1.07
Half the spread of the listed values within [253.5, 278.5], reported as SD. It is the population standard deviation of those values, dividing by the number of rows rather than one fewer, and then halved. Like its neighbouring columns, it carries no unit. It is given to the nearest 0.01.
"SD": 1.81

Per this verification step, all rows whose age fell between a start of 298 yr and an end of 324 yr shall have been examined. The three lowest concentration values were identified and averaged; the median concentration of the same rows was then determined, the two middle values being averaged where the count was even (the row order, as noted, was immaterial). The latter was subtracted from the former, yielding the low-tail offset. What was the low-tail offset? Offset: -1.8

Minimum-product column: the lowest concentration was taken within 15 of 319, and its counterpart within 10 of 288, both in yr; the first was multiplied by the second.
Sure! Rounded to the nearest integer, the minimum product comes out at 1506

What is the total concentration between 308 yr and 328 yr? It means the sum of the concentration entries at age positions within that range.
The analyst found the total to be 166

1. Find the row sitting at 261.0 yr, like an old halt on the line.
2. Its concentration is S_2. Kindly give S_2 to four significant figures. 43.58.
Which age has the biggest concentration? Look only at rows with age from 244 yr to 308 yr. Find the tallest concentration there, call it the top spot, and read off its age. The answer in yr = 256.0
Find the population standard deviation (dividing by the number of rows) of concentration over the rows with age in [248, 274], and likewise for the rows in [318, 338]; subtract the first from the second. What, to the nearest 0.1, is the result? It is -2.2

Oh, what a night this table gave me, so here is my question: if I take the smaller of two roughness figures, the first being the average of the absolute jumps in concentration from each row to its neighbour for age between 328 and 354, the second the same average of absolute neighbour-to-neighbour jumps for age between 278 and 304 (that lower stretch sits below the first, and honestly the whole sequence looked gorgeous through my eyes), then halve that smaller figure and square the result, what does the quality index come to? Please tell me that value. 1.94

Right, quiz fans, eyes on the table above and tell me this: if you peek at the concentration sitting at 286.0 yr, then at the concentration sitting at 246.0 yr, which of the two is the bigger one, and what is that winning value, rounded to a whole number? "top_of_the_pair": 45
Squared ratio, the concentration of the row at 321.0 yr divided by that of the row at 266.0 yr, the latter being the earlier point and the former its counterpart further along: 1.1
